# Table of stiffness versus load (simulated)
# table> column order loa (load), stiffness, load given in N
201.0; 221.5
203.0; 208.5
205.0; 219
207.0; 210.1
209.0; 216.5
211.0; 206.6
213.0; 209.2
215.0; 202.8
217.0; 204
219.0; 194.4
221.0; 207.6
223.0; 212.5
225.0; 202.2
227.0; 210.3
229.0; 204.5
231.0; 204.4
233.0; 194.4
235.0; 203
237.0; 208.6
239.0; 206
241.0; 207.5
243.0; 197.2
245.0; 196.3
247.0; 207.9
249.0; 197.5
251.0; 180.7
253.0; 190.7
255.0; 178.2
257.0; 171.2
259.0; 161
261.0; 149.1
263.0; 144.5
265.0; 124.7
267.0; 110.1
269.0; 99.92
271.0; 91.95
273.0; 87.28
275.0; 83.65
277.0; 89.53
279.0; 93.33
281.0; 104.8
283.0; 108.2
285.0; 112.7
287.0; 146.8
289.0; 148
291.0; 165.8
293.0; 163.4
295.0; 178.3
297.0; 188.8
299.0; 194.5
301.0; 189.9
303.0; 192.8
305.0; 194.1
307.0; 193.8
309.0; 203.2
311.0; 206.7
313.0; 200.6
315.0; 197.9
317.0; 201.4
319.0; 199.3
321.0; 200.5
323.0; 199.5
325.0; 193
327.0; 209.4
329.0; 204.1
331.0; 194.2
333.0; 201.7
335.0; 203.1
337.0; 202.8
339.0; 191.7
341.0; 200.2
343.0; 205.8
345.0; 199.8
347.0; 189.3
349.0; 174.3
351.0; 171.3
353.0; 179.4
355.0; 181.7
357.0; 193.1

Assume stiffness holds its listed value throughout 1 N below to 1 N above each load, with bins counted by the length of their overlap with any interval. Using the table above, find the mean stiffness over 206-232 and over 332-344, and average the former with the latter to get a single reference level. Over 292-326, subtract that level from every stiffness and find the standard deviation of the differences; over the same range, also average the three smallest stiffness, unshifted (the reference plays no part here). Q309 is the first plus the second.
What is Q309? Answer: 187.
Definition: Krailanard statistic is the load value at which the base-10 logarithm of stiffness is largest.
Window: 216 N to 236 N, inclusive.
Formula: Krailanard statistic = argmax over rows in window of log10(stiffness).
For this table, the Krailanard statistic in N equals 223.0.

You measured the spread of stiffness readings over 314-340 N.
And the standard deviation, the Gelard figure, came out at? 5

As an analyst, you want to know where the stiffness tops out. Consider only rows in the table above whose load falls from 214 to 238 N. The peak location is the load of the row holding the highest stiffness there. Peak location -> 223.0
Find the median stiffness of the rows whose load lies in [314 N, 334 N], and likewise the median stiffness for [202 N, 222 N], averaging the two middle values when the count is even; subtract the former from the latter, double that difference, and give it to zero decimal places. 16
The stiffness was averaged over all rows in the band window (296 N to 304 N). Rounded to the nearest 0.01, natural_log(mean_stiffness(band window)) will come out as 5.25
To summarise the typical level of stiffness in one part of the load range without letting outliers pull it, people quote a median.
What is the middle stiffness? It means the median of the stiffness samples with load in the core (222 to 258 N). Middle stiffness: 203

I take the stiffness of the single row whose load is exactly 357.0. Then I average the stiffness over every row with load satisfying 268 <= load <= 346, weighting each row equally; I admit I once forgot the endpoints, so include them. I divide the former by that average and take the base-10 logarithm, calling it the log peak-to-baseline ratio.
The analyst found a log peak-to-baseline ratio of 0.05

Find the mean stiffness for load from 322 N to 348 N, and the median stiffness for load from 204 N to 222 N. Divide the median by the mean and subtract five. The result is -4.0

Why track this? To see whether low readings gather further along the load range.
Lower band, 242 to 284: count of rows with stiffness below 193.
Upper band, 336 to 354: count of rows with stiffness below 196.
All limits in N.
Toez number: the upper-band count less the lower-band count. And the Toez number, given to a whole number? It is -12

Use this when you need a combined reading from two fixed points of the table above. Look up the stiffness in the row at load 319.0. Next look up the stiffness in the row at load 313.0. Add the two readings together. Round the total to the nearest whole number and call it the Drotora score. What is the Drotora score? 400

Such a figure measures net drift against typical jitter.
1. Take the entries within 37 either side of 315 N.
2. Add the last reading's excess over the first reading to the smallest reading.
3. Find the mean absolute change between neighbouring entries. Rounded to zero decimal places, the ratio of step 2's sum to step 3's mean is 25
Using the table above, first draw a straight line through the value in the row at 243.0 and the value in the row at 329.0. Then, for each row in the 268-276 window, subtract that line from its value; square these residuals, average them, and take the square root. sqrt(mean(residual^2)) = 109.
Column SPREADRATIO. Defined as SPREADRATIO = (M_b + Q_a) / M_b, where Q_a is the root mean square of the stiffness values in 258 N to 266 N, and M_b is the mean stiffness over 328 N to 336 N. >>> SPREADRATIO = 1.7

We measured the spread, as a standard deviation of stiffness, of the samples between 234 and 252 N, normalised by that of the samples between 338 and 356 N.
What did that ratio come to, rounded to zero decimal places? 1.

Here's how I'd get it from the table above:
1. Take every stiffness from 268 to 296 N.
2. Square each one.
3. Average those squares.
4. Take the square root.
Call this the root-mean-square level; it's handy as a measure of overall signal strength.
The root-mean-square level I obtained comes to 124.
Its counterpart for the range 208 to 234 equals 205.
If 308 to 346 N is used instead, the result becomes 201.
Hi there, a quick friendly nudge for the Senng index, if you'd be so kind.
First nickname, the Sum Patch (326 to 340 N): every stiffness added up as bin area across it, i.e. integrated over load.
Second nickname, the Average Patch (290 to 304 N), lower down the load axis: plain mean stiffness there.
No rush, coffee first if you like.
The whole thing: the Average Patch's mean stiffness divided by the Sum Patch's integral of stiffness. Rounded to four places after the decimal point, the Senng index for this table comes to 0.0647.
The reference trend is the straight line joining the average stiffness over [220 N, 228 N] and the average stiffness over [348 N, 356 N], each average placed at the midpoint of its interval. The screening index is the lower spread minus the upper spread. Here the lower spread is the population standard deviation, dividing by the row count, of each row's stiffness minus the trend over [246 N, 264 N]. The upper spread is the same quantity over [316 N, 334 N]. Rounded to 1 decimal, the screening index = 14.2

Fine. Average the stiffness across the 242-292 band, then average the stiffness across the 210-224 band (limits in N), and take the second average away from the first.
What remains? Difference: -64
